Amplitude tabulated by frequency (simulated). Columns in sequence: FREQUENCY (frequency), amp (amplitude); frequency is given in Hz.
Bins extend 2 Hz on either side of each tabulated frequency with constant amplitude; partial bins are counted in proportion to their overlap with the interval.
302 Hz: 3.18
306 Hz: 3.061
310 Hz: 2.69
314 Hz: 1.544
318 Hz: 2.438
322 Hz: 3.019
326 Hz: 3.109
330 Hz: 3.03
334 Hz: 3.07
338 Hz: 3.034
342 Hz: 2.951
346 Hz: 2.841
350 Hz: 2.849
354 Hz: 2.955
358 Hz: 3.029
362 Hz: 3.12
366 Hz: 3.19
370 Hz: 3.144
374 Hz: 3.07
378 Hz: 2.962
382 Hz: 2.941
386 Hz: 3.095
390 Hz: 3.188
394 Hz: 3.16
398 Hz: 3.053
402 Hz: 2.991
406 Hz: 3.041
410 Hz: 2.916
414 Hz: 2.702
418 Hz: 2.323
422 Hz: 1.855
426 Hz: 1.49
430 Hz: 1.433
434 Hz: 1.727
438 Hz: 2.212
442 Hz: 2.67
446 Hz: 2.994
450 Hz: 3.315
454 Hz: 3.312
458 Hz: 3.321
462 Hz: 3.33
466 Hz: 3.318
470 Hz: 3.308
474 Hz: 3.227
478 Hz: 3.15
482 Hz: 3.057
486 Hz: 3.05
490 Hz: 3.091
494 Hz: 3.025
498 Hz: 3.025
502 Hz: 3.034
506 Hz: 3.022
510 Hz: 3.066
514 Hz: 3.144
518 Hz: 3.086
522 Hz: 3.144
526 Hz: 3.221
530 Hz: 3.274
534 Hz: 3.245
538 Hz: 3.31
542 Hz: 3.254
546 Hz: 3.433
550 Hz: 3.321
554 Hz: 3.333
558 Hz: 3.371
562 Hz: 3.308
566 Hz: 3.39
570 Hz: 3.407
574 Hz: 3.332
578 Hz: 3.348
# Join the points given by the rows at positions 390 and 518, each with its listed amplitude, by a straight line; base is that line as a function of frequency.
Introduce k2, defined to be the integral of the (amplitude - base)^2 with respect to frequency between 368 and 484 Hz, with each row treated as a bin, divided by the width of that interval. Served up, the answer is 0.42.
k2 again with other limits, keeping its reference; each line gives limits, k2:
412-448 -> 1.28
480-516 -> 0.00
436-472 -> 0.15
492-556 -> 0.03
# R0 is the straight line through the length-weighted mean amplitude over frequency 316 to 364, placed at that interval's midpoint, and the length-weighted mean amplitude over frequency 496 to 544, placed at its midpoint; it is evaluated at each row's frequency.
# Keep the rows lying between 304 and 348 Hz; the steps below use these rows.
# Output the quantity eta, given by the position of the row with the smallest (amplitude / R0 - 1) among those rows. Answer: 314 Hz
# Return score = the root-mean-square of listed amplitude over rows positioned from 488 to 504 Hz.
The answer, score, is 3.0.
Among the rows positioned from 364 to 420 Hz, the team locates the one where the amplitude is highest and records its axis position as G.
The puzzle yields 366 Hz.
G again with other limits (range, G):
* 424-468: 462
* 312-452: 450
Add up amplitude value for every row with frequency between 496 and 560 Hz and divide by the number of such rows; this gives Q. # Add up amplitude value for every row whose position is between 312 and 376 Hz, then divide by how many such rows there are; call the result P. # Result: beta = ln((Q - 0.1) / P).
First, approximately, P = 2.90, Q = 3.21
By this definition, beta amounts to 0.07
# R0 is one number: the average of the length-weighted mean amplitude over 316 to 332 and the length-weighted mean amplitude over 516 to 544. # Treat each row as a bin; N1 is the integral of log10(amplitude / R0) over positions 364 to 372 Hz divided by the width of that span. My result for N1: 0.02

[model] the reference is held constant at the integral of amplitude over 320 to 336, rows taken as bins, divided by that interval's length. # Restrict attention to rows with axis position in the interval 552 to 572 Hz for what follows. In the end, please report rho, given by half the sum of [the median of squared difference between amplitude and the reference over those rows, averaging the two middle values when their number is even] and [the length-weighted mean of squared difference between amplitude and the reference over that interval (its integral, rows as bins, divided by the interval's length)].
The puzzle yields 0.10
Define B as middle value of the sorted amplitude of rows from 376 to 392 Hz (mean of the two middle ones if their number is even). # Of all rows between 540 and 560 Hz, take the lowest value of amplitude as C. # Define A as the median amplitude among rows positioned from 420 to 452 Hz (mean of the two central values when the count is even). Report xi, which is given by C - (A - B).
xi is 4.25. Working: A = 2.0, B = 3.0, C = 3.254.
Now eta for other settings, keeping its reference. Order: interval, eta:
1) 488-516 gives 506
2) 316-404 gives 318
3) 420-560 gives 430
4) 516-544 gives 518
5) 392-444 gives 430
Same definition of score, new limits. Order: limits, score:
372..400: 3.1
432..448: 2.4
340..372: 3.0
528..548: 3.3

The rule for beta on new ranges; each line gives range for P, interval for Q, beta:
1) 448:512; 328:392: -0.08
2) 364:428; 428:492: 0.00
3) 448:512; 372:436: -0.23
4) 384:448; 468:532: 0.17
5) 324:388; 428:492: -0.07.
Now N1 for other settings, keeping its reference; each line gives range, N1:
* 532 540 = 0.03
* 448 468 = 0.04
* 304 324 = -0.09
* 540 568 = 0.04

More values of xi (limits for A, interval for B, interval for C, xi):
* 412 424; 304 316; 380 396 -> 3.31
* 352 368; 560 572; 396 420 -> 2.64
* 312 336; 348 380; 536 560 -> 3.28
